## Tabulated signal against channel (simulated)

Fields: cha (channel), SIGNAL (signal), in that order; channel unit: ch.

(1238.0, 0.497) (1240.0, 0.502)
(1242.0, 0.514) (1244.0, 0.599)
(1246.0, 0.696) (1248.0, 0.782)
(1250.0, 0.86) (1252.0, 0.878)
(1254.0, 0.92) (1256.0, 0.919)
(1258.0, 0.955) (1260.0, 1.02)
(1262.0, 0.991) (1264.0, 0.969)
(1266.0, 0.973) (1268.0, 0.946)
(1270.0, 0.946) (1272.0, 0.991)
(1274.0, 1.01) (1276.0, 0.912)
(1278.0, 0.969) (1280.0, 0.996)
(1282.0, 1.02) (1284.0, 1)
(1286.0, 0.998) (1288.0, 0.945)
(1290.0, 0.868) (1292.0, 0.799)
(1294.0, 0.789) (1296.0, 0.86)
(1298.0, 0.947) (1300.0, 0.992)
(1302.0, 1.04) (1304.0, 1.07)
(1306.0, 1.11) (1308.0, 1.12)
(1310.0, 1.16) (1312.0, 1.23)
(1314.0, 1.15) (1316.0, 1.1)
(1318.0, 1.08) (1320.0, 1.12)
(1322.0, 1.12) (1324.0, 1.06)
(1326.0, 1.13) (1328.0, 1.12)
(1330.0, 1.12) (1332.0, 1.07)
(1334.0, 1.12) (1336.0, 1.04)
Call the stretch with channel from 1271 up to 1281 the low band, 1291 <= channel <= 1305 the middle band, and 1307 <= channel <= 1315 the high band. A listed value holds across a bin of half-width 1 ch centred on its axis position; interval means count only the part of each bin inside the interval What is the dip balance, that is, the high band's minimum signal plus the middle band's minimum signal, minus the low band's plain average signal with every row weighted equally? 0.93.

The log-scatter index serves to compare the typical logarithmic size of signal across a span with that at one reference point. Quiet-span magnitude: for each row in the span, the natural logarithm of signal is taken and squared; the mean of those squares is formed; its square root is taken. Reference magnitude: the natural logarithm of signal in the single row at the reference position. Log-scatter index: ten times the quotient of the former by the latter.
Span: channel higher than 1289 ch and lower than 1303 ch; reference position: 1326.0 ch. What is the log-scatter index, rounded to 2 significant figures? 12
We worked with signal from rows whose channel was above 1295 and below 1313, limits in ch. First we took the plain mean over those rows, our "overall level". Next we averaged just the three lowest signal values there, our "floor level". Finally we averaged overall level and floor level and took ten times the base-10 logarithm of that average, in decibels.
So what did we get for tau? 0.0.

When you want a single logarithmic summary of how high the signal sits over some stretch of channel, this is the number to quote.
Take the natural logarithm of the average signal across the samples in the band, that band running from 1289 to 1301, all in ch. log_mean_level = -0.13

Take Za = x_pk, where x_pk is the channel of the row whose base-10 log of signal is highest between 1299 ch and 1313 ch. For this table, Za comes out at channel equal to 1312.0 ch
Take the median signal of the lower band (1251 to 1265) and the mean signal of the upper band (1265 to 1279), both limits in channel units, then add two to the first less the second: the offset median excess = 1.99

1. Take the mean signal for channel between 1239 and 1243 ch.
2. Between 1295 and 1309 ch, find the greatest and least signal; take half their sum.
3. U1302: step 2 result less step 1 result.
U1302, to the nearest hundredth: 0.48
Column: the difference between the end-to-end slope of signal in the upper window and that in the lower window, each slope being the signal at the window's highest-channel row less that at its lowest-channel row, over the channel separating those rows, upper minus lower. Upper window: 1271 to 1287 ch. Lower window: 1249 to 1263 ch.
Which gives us -0.010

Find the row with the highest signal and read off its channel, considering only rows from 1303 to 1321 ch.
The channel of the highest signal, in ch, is 1312.0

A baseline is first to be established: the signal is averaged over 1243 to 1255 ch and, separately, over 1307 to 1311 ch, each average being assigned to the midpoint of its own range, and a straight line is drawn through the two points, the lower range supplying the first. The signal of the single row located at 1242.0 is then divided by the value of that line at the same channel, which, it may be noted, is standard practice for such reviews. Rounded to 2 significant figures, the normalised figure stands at 0.69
